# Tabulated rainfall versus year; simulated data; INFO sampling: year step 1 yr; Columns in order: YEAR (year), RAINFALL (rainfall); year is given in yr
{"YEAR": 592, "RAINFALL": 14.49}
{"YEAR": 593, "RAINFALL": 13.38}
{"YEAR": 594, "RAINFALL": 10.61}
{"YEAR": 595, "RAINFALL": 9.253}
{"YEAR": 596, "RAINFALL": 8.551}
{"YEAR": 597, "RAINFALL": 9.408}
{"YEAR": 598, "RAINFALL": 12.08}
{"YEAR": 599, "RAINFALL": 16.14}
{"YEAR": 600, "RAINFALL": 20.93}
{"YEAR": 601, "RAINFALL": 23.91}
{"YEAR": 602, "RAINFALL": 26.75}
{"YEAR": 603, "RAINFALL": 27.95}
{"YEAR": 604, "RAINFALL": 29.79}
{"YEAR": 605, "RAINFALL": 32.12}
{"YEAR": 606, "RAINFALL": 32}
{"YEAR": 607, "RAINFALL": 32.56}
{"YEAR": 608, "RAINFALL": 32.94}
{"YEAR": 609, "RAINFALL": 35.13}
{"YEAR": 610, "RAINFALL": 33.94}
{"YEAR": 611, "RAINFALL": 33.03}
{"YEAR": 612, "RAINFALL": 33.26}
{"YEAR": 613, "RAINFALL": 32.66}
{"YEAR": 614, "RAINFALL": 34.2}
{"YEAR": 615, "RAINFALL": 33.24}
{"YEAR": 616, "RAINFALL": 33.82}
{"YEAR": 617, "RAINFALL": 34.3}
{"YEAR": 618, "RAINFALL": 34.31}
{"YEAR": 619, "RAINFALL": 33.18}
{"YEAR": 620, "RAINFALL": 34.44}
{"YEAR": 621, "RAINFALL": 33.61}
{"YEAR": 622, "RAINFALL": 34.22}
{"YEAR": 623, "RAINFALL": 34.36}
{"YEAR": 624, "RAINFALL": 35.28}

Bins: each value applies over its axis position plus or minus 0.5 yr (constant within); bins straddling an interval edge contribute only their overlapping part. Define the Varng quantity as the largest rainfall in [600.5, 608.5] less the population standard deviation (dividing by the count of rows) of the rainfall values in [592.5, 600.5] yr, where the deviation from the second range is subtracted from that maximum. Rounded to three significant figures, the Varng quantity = 29.0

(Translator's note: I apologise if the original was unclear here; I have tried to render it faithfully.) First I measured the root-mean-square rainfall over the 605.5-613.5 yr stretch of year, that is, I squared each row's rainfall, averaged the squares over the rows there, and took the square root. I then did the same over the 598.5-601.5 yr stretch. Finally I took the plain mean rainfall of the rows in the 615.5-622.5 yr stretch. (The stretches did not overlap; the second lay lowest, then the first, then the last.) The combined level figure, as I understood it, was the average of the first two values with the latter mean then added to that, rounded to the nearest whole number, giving 61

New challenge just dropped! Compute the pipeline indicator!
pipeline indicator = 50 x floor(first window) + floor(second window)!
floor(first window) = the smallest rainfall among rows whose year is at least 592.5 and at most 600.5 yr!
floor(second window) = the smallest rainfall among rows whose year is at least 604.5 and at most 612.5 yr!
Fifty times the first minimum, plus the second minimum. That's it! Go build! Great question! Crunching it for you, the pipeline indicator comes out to 460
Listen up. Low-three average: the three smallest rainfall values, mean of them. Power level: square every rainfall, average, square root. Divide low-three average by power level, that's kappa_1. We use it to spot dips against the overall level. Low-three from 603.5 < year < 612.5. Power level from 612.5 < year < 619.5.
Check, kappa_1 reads 0.93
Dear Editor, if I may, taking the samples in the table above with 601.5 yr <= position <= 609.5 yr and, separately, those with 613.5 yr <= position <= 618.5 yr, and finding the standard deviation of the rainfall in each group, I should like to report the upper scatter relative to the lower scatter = 0.16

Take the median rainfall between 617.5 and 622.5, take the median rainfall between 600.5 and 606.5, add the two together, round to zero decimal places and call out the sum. 63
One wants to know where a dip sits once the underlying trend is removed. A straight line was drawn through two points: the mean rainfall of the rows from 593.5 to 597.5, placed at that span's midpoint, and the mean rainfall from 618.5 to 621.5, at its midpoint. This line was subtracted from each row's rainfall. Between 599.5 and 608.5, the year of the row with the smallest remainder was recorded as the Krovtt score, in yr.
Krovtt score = 600 yr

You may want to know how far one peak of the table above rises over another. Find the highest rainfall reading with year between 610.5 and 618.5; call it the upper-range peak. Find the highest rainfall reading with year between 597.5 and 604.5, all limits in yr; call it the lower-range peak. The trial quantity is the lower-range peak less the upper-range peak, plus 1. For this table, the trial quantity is -3.5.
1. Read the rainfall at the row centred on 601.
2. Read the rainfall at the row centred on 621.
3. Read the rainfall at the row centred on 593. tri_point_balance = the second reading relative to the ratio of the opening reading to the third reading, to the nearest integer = 19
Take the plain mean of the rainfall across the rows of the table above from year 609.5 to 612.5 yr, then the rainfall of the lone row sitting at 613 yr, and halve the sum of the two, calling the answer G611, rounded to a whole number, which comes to 33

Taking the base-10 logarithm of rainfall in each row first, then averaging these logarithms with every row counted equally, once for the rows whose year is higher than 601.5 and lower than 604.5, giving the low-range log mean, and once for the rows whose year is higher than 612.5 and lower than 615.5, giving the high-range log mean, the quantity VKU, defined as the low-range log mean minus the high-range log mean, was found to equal -0.07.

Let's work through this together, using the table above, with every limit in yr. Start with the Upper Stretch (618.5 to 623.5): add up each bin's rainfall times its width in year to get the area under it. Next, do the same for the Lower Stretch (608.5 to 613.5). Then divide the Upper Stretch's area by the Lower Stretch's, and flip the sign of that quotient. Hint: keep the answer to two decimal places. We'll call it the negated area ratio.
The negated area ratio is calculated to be -1.01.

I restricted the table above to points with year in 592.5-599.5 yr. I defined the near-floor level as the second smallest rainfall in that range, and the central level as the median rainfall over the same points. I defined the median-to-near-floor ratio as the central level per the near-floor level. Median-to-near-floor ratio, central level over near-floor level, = 1.15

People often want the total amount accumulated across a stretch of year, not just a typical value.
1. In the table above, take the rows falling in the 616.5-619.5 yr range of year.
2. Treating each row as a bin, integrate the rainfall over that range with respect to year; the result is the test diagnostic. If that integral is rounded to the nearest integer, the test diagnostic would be 102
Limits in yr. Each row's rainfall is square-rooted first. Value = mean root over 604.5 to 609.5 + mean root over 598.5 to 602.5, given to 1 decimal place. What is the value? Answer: 10.4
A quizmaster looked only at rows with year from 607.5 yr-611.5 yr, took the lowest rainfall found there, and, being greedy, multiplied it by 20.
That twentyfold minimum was 659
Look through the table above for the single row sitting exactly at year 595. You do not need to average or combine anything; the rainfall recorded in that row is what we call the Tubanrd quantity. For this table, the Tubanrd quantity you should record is 9.253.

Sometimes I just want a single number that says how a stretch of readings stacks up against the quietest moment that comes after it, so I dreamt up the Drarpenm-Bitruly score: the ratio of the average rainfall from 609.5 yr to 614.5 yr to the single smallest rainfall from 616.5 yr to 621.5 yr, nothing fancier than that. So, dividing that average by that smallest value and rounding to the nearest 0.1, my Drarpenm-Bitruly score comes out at 1.0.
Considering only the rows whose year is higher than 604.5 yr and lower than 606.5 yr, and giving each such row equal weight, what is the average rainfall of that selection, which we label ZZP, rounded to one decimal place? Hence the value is 32.1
